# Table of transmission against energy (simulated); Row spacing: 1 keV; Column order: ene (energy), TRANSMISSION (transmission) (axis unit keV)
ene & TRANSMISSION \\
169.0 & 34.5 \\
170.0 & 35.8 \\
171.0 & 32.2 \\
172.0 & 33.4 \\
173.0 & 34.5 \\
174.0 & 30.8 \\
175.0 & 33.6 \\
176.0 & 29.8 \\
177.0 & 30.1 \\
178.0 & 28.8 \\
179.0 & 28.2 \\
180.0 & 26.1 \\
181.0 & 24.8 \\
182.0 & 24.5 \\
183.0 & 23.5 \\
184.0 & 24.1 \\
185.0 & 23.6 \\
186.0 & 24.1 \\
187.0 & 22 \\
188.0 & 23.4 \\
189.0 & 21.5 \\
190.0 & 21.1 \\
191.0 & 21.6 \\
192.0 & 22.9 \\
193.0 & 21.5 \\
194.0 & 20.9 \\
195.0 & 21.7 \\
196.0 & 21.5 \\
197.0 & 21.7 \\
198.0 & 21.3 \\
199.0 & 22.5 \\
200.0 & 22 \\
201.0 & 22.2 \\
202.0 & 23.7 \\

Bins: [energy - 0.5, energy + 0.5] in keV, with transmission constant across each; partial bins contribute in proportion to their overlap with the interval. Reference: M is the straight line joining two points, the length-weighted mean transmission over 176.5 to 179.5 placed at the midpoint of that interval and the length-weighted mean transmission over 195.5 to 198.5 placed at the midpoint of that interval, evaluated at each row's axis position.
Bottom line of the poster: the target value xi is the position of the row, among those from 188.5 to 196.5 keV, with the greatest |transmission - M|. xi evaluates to 190.0 keV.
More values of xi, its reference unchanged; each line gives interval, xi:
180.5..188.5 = 183.0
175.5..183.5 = 183.0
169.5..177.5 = 170.0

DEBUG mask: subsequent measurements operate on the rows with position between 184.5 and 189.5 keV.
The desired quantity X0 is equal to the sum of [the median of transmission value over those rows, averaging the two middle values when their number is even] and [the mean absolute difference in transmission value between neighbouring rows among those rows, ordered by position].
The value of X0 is 25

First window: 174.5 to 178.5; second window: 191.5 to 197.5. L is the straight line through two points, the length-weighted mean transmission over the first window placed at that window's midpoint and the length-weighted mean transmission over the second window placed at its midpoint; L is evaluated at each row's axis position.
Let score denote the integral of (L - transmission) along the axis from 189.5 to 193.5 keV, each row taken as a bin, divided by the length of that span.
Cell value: 1.4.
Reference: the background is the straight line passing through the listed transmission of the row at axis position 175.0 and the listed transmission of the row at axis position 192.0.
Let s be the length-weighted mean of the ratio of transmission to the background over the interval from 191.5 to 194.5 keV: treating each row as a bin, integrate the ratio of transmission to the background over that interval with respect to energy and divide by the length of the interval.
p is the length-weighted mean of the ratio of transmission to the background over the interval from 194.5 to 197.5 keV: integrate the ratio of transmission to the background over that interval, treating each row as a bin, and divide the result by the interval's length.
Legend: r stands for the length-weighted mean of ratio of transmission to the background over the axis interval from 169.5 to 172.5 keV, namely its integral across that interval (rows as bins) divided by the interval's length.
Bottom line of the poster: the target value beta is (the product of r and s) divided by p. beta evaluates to 0.86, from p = 1.06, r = 0.94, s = 0.98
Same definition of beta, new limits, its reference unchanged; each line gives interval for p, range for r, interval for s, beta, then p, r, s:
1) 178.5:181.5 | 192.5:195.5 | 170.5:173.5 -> 1.07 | 0.87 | 0.99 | 0.94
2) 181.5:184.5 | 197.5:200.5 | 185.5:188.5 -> 1.26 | 0.84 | 1.19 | 0.89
